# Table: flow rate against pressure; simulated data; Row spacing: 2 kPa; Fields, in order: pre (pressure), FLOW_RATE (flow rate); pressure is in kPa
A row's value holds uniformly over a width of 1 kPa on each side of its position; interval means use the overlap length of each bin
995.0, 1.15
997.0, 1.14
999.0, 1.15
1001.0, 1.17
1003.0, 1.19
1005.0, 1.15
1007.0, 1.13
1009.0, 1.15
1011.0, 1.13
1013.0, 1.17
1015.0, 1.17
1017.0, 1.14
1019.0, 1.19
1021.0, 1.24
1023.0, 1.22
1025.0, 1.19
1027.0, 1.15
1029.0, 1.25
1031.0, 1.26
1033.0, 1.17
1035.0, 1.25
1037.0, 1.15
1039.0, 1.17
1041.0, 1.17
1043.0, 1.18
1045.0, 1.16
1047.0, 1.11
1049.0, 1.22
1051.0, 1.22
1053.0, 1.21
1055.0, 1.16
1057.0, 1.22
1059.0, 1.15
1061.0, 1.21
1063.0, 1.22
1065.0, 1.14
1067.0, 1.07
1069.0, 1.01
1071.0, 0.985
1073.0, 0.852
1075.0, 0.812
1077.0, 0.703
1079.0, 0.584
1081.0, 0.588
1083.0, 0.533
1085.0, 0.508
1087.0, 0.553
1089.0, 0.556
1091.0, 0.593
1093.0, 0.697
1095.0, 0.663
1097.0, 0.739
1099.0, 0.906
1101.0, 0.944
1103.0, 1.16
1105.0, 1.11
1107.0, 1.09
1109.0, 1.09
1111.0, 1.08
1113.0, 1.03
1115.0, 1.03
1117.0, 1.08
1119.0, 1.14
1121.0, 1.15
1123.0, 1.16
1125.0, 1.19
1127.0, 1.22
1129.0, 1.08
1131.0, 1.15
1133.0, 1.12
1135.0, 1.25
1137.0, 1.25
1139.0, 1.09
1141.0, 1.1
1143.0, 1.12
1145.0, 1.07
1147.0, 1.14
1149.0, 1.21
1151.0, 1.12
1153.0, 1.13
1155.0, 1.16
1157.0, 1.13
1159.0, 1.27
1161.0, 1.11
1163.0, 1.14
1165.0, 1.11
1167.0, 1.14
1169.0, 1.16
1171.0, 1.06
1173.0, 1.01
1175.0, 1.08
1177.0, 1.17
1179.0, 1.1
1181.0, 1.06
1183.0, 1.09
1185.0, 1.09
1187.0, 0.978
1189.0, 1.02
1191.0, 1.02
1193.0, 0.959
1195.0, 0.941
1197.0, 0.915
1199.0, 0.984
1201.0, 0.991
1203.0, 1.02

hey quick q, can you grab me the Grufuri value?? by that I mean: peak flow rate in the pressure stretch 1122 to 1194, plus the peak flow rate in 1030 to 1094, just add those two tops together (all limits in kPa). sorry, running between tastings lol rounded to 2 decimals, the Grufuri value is 2.53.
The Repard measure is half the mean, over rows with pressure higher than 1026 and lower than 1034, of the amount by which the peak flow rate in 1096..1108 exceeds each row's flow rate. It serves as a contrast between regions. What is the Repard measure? -0.024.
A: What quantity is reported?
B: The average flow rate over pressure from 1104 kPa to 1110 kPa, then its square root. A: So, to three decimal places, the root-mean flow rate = 1.047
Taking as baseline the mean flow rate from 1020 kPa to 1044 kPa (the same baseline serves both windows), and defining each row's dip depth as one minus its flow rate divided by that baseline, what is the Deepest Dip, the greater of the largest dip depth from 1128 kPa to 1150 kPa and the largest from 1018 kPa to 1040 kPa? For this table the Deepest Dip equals 0.11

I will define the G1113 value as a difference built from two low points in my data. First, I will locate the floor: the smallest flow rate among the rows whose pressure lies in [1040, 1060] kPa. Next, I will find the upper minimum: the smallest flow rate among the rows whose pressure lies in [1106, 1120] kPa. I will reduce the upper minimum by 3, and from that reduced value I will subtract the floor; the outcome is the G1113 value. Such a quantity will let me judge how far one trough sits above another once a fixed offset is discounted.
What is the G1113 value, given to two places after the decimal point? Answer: -3.08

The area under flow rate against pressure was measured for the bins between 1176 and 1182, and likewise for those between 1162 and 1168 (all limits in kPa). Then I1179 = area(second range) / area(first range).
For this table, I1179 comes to 1.02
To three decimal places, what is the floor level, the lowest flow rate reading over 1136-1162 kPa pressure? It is 1.070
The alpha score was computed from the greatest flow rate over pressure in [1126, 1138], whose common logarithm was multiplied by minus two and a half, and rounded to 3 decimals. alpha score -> -0.242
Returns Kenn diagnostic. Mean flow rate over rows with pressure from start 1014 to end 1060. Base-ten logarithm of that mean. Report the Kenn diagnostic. 0.075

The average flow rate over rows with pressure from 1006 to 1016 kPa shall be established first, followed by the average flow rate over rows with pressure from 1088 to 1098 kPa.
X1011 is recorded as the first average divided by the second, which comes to 1.77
